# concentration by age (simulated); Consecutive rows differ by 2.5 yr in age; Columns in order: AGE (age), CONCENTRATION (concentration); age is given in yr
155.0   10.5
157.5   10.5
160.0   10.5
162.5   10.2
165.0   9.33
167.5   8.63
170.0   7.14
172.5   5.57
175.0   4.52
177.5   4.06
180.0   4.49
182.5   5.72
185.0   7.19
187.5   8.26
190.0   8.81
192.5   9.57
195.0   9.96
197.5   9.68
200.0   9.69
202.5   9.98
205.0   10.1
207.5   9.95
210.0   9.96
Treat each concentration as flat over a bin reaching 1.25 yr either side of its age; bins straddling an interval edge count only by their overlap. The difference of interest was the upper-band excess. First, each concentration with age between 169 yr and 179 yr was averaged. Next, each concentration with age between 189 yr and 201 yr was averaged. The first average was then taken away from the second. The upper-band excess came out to 4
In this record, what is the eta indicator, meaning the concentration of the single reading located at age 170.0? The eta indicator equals 7.14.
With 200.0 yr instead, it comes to 9.69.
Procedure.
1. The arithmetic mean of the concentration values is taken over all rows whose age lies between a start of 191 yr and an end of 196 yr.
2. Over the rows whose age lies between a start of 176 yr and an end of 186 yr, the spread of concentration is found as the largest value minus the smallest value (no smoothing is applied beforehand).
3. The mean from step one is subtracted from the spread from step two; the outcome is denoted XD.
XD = -6.6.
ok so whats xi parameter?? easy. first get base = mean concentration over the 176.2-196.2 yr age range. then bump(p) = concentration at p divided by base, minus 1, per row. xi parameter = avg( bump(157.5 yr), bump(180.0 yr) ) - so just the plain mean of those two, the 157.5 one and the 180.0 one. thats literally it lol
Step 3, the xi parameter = 0.03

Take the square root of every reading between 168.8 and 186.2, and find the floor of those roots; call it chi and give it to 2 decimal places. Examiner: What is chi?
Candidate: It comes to 2.01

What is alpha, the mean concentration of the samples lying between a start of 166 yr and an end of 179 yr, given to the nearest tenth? 6.0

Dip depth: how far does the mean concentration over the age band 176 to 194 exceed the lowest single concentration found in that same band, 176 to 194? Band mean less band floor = 2.8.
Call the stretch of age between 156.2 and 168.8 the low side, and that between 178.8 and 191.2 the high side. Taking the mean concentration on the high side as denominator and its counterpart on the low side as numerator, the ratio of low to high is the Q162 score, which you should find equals 1.4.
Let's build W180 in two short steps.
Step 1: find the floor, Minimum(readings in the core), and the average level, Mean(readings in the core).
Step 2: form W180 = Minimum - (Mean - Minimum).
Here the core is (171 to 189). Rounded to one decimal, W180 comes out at 2.4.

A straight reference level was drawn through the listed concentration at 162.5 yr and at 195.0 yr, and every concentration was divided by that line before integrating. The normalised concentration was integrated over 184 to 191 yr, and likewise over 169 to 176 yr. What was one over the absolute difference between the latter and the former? 0.6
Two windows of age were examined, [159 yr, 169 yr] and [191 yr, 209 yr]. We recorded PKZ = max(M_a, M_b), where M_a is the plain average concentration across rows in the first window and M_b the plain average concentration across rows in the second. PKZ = 9.8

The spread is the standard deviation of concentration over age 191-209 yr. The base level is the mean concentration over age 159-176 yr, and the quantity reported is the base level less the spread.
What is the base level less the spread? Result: 7.8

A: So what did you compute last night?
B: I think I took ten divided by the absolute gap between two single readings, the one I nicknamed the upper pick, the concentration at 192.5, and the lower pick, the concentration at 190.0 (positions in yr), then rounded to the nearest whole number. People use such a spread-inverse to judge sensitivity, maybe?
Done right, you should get 13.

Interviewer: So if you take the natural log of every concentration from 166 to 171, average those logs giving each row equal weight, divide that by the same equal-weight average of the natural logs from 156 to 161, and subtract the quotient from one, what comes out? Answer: 0.12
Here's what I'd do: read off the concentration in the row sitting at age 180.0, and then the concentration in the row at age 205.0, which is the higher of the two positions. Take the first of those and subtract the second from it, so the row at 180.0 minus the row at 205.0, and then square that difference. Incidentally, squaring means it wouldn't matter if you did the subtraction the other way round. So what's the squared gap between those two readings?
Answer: 31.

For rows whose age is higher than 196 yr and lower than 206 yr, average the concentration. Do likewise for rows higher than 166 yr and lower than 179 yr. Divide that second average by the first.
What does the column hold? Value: 0.61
